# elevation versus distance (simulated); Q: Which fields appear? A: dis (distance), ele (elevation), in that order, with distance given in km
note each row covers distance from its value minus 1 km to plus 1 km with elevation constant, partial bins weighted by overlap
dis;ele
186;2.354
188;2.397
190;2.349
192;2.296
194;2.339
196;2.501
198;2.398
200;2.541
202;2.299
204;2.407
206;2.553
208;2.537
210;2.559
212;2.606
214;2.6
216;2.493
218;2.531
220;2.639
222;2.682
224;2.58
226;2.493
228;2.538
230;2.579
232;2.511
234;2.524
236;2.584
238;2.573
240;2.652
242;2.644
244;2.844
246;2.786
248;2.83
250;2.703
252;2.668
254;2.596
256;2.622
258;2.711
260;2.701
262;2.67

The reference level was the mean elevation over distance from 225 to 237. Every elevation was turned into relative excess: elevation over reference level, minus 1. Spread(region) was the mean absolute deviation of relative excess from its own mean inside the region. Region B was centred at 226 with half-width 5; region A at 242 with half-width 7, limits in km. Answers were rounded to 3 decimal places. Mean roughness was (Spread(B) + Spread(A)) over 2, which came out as 0.029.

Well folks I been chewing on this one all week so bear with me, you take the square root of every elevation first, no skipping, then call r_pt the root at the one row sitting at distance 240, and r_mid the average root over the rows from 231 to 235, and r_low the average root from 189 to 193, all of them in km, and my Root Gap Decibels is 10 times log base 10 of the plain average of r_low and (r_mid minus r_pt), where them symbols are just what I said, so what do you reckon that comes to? -1.3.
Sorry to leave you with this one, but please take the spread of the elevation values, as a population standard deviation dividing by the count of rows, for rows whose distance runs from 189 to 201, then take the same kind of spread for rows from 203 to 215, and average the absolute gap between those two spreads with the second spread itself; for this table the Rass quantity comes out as 0.044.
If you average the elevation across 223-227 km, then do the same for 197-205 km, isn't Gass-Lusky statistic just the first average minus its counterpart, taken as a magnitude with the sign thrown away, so 0.125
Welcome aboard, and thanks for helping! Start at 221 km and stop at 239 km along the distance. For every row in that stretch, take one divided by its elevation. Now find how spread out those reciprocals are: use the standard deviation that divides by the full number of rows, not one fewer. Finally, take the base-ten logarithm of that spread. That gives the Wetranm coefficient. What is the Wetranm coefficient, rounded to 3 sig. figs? -2.10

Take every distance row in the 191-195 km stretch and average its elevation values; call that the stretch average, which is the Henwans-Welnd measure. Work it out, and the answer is 2.32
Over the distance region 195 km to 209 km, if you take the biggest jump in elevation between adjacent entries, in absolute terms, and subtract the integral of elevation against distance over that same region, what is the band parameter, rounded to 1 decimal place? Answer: -34.2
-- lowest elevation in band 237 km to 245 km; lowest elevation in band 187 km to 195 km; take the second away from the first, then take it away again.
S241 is -2.02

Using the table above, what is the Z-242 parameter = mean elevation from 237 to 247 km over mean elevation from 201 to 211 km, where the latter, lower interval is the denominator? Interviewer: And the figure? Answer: 1.09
